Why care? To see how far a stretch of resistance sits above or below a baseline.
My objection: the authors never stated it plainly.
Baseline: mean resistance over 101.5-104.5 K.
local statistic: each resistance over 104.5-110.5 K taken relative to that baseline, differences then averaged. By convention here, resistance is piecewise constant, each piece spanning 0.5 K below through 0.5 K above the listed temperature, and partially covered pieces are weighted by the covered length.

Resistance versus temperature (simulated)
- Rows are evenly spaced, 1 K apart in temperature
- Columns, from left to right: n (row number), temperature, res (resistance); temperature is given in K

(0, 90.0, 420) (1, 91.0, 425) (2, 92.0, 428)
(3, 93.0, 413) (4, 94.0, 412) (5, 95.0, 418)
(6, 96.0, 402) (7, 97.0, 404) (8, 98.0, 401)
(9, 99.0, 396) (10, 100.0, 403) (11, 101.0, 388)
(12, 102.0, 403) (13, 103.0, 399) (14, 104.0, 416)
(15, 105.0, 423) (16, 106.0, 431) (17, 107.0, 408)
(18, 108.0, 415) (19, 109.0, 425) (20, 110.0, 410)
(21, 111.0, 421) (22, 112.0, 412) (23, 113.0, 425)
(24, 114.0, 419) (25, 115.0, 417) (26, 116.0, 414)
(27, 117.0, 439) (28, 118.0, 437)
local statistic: 13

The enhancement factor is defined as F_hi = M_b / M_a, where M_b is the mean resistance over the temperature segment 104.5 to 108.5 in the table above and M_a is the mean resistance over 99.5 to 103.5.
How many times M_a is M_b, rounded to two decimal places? 1.05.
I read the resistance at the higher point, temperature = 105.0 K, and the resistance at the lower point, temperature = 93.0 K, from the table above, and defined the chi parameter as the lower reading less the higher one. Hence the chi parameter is -10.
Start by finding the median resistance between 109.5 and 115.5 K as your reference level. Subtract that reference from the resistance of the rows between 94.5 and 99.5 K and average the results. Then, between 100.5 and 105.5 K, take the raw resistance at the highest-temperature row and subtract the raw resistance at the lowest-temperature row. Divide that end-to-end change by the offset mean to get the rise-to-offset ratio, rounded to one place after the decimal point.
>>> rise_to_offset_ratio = -2.5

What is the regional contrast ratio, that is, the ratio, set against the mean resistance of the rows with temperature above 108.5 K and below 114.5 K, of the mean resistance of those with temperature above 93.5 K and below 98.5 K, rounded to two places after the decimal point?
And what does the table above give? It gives 0.97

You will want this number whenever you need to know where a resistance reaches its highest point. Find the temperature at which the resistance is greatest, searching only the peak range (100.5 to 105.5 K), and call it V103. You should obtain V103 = 105.0 K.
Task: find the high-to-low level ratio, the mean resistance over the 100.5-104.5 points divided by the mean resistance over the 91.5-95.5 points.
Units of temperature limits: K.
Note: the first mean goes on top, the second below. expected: 0.96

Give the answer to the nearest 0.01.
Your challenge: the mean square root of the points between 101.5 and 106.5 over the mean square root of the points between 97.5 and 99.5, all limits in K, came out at 1.02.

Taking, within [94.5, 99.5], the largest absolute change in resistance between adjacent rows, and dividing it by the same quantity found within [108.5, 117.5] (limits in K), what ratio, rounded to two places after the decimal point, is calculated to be 0.64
